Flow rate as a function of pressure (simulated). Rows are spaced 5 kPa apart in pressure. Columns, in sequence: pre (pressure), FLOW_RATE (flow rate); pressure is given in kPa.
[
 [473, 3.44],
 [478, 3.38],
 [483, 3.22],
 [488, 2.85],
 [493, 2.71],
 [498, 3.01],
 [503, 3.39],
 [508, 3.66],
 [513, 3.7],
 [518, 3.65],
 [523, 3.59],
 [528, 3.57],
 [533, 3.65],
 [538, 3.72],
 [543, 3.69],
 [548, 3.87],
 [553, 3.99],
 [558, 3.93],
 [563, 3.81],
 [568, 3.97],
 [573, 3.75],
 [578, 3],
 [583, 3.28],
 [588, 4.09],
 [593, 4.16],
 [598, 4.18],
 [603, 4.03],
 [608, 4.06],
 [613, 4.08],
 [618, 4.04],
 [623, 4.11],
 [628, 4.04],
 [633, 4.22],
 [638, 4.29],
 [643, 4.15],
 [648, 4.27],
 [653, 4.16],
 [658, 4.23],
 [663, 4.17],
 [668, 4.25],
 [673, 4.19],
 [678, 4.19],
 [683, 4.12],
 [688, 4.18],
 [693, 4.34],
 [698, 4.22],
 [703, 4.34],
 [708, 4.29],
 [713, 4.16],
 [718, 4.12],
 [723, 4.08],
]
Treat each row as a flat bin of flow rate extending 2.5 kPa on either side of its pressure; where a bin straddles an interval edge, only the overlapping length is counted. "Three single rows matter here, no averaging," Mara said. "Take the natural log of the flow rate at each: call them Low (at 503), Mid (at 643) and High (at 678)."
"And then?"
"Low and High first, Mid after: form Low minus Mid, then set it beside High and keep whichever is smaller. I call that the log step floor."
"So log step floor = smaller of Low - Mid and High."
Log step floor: -0.20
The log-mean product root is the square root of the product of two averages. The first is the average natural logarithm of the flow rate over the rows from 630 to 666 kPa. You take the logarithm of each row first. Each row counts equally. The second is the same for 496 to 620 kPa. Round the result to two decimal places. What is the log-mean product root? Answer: 1.38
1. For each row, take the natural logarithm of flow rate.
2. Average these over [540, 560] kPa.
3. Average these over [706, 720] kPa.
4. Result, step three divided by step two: 1.06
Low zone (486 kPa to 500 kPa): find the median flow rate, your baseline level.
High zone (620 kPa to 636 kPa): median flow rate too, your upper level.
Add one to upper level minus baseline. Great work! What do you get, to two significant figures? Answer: 2.3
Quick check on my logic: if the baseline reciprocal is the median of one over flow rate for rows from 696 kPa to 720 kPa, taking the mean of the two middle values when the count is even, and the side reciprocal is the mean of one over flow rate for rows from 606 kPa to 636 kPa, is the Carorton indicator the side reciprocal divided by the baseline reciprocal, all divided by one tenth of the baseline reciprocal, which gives 43.5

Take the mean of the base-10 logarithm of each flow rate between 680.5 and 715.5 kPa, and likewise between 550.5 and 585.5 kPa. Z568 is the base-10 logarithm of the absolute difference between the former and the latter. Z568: -1.20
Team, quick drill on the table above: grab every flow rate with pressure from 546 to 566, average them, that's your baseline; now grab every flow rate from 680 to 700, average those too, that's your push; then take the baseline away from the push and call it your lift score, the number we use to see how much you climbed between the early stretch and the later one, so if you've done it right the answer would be 0.31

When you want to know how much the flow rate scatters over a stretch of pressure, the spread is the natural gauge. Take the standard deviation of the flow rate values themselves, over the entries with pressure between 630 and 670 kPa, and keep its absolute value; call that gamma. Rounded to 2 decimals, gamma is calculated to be 0.05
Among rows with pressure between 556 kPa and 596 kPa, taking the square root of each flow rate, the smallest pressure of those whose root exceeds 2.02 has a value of 588 kPa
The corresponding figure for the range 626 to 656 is 633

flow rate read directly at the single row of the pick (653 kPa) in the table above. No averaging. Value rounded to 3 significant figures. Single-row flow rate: 4.16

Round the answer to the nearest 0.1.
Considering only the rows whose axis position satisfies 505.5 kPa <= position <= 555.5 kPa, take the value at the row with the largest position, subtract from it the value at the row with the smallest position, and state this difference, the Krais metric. 0.3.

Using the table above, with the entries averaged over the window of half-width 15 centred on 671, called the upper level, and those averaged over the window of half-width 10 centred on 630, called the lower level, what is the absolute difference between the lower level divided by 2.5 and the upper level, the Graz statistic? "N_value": 2.53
